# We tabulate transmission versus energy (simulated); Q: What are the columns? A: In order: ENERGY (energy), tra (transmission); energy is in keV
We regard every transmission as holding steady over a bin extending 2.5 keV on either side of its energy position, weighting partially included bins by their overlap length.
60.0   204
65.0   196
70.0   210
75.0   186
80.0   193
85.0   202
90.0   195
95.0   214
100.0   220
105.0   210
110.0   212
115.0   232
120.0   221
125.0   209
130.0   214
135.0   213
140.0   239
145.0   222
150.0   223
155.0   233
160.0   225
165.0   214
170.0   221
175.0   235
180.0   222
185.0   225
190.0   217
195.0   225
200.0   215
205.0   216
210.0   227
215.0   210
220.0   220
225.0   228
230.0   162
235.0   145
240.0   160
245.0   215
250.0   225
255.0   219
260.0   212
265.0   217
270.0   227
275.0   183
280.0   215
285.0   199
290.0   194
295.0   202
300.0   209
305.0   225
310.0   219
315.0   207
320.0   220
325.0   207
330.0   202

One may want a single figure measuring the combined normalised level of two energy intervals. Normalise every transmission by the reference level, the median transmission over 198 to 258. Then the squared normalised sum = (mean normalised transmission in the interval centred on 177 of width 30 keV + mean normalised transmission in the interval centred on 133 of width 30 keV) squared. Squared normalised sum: 4.2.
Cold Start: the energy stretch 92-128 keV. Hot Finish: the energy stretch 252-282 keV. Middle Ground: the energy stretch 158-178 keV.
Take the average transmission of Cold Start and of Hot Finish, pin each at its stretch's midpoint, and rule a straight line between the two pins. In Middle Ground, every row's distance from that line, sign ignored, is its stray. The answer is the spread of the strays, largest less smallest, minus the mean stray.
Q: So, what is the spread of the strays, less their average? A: 10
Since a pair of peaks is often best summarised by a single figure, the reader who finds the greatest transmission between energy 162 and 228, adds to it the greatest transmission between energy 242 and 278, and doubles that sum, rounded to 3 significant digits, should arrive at 924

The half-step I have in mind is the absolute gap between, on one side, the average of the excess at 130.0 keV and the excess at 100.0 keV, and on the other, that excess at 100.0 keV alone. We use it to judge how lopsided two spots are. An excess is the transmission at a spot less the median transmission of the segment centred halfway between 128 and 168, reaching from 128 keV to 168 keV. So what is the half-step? 3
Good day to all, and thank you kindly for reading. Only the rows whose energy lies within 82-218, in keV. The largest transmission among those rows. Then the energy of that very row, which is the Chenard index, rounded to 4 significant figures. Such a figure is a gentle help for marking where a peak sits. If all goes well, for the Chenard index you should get 140.0 keV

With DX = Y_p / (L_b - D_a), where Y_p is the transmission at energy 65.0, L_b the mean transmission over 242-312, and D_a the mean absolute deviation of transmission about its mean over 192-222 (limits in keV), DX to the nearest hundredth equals 0.95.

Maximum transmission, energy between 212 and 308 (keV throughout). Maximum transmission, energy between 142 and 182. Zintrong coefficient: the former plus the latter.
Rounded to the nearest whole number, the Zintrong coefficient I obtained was 463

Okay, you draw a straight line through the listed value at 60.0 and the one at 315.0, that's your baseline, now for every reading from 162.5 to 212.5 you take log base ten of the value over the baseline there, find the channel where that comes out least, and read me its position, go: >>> 165.0 keV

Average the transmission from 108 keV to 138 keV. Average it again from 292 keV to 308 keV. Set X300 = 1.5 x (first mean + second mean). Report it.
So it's 643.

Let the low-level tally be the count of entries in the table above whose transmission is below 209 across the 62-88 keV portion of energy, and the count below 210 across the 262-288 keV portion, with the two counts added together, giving 6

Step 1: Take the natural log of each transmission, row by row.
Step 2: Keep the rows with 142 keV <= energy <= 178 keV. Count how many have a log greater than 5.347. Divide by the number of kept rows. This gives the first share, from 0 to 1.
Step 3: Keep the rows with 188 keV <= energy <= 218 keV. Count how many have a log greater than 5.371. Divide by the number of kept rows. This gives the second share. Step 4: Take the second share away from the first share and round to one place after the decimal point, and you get 0.3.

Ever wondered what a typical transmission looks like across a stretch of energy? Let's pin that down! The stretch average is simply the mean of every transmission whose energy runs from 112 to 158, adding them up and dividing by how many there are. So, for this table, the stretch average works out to 223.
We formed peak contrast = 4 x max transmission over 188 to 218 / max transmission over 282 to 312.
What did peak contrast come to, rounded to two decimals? 4.04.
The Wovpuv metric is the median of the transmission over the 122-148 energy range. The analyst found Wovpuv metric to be 214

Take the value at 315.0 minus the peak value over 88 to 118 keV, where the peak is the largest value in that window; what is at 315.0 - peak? -25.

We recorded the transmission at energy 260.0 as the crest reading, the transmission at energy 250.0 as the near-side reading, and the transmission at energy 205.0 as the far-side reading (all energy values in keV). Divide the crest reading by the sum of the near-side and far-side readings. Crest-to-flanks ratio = 0.48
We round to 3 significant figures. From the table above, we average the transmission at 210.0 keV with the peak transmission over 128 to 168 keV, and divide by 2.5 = 93.2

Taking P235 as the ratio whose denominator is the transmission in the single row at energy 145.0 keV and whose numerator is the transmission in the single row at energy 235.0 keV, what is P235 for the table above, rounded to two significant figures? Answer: 0.65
